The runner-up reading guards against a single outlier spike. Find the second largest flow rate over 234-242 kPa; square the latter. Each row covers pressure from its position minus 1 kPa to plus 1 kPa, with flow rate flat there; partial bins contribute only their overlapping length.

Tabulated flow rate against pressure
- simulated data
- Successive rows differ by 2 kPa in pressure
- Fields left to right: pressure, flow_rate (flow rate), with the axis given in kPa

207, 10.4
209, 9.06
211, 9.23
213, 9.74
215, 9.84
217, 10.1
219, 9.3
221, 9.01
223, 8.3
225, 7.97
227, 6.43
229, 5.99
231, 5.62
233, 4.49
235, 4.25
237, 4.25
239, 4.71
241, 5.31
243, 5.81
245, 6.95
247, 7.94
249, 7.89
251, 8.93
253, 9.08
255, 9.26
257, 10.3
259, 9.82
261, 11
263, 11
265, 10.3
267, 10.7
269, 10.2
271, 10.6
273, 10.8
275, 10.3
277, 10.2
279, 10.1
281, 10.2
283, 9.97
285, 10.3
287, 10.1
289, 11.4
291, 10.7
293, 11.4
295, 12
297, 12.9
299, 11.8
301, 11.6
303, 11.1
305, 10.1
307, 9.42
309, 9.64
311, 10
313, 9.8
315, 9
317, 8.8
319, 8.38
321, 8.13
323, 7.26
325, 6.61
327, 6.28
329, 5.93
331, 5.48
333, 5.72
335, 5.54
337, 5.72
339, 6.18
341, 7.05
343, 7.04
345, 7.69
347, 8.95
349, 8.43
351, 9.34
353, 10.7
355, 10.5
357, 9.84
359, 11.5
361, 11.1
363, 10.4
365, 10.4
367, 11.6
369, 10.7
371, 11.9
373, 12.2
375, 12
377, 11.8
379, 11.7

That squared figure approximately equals 22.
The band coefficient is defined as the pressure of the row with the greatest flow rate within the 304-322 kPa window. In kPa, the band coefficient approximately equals 305 kPa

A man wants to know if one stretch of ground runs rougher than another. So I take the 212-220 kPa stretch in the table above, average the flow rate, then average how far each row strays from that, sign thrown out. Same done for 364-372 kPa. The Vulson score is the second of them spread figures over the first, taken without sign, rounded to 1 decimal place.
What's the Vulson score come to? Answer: 2.7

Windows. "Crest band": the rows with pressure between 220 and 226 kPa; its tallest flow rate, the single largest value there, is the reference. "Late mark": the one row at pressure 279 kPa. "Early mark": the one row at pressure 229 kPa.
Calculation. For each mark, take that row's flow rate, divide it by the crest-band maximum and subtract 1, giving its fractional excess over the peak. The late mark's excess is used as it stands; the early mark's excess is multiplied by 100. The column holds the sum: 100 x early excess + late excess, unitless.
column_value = -33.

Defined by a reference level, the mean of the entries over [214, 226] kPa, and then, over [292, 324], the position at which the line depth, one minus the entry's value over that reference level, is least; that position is 297 kPa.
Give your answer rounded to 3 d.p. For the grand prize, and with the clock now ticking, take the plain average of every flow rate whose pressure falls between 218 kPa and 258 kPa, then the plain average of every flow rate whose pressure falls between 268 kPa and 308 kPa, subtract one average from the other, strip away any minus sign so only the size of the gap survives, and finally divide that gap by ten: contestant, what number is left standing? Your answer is 0.367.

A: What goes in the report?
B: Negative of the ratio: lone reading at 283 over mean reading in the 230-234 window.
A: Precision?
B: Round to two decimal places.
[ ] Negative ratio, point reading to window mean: -1.97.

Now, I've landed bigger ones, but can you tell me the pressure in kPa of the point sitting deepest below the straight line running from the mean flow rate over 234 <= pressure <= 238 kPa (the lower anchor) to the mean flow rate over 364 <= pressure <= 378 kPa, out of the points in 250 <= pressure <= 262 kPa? 251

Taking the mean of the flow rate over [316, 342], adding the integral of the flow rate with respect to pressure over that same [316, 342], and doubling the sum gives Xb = 362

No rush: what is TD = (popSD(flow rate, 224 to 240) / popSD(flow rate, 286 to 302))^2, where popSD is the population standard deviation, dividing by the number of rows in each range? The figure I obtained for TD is 2.4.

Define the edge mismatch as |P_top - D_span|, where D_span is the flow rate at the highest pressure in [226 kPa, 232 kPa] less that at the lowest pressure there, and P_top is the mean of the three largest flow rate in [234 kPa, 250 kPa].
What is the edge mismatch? 8.4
